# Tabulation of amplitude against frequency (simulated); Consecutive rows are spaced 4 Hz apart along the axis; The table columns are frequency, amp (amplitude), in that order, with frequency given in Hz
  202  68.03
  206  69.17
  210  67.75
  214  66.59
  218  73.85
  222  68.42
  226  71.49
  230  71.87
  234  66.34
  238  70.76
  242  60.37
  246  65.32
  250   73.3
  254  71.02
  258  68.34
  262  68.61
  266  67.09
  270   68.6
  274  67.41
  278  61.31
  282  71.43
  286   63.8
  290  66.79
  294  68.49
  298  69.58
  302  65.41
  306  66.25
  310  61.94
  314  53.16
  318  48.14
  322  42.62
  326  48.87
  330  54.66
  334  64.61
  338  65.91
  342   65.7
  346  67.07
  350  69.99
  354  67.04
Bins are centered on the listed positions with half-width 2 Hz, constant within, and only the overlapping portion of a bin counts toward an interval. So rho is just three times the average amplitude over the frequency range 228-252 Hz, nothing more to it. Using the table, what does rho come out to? 204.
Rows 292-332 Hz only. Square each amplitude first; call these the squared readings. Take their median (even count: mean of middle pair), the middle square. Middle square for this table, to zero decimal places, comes 3412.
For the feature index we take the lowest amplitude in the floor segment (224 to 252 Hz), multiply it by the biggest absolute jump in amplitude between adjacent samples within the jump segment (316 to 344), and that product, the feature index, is 601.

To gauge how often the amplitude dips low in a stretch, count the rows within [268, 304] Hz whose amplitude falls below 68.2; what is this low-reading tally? 5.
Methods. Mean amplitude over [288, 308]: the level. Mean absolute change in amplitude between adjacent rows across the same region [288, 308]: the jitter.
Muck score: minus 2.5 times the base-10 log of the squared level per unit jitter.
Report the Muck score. -8.4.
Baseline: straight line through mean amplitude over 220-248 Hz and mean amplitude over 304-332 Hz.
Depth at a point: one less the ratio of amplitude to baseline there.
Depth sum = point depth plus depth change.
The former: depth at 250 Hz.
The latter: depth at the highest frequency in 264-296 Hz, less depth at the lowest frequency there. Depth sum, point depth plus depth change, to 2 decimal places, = -0.24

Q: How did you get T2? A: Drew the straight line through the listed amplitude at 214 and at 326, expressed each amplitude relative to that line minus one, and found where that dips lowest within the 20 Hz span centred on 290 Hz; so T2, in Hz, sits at 286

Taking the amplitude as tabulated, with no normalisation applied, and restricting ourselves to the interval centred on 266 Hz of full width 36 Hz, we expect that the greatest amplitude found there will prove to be 73.3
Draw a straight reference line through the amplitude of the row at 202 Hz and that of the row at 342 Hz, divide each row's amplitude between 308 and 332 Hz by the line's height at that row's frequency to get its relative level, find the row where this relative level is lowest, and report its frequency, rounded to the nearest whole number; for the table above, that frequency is 322 Hz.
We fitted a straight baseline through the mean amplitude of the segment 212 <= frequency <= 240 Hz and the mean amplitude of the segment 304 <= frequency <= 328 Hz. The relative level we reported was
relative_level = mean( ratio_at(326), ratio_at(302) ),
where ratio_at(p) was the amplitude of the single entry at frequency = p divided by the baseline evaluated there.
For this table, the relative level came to 1.06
